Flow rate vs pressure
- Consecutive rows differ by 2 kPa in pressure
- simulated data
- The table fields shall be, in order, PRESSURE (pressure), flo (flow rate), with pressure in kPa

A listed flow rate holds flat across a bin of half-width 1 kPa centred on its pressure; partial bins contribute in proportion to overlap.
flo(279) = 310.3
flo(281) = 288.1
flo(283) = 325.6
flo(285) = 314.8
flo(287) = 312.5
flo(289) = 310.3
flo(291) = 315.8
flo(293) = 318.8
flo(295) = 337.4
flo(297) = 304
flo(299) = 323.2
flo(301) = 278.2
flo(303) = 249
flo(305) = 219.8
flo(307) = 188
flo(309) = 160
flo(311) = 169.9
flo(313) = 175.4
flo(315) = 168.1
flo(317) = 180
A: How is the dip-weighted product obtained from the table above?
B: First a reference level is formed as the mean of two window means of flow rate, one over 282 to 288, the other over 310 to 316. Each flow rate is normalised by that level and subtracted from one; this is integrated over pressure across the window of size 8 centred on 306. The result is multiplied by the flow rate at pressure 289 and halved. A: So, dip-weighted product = 204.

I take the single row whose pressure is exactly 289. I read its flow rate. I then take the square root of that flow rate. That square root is 17.6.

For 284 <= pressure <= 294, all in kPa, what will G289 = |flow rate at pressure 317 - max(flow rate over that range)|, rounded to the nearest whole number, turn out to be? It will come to 139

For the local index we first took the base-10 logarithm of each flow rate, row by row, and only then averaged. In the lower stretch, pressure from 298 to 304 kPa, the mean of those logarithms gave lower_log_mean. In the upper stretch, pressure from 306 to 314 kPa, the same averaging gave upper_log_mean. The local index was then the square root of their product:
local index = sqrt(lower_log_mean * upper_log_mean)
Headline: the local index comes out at 2.34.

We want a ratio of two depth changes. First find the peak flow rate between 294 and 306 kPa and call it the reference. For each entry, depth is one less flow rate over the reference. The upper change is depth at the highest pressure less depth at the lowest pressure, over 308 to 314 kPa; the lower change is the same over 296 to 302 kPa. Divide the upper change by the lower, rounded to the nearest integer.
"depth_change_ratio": -1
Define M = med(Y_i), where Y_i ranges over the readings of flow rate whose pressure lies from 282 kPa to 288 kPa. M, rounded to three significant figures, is 315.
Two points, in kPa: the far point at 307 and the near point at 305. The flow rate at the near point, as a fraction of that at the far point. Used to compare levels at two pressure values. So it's 1.2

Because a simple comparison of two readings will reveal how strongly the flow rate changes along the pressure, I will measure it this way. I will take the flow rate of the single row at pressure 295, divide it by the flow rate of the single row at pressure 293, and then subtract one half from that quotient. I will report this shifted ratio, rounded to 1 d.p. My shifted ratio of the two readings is 0.6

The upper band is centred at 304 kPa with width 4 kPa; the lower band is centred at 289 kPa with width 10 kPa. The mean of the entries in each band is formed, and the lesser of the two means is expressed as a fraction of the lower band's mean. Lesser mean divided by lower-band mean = 0.75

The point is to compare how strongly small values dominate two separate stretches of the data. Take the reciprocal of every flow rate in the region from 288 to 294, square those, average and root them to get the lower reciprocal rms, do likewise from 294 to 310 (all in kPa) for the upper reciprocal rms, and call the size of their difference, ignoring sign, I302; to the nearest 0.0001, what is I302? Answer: 0.0011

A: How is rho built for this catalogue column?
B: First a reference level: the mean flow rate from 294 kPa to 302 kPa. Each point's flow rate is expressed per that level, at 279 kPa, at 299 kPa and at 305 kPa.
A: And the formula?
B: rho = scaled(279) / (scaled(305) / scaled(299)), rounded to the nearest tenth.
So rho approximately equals 1.5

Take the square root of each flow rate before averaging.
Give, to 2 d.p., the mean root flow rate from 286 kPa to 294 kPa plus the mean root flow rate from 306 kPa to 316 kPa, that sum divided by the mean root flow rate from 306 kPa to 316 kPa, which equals 2.35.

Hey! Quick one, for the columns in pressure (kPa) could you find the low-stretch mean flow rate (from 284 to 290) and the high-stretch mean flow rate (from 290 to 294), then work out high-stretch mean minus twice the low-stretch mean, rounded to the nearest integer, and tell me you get -308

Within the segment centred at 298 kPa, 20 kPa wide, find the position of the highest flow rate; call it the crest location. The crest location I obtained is 295 kPa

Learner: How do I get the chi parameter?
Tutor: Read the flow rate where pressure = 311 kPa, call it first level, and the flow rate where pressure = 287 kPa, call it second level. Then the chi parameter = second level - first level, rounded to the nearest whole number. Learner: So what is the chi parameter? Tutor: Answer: 143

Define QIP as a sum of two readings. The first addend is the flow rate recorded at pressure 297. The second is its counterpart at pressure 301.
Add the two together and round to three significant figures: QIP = 582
